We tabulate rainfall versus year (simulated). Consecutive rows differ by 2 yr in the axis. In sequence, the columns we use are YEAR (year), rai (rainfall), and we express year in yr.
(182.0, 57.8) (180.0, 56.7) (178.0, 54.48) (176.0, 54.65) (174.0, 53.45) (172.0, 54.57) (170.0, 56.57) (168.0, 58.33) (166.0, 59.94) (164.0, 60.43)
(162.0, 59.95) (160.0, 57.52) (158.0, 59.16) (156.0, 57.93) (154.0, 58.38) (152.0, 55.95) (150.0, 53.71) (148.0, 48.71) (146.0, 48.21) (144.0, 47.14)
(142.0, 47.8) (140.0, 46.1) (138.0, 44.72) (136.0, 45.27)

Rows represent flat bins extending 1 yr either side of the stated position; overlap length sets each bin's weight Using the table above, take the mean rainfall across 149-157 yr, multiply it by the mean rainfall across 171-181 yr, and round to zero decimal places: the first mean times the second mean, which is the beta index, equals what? 3094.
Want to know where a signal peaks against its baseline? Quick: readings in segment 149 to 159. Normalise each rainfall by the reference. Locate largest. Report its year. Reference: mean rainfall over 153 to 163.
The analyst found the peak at 158.0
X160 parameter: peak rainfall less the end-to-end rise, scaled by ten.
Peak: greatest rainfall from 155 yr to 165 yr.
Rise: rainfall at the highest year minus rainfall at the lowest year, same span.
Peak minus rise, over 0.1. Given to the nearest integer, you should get 579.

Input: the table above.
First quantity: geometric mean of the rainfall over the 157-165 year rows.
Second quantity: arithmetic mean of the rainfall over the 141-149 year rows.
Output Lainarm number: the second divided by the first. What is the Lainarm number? 0.81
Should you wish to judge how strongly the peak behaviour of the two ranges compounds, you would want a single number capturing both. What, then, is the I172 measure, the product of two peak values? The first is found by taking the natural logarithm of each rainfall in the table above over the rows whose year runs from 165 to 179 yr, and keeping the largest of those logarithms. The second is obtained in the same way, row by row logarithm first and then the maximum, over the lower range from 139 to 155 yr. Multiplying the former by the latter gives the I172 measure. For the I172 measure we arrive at 16.65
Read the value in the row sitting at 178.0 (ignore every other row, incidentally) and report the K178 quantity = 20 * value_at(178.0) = 1090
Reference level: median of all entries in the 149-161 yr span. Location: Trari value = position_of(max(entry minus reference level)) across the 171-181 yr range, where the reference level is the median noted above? 180.0 yr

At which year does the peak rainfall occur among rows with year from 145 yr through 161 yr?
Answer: 158.0 yr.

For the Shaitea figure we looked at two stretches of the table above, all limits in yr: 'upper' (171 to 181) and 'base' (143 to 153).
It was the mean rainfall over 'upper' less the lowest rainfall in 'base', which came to 7.6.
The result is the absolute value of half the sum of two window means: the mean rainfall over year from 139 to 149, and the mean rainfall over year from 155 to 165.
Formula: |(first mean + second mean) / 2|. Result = 53.3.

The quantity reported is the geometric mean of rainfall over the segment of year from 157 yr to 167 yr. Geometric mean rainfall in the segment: 59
